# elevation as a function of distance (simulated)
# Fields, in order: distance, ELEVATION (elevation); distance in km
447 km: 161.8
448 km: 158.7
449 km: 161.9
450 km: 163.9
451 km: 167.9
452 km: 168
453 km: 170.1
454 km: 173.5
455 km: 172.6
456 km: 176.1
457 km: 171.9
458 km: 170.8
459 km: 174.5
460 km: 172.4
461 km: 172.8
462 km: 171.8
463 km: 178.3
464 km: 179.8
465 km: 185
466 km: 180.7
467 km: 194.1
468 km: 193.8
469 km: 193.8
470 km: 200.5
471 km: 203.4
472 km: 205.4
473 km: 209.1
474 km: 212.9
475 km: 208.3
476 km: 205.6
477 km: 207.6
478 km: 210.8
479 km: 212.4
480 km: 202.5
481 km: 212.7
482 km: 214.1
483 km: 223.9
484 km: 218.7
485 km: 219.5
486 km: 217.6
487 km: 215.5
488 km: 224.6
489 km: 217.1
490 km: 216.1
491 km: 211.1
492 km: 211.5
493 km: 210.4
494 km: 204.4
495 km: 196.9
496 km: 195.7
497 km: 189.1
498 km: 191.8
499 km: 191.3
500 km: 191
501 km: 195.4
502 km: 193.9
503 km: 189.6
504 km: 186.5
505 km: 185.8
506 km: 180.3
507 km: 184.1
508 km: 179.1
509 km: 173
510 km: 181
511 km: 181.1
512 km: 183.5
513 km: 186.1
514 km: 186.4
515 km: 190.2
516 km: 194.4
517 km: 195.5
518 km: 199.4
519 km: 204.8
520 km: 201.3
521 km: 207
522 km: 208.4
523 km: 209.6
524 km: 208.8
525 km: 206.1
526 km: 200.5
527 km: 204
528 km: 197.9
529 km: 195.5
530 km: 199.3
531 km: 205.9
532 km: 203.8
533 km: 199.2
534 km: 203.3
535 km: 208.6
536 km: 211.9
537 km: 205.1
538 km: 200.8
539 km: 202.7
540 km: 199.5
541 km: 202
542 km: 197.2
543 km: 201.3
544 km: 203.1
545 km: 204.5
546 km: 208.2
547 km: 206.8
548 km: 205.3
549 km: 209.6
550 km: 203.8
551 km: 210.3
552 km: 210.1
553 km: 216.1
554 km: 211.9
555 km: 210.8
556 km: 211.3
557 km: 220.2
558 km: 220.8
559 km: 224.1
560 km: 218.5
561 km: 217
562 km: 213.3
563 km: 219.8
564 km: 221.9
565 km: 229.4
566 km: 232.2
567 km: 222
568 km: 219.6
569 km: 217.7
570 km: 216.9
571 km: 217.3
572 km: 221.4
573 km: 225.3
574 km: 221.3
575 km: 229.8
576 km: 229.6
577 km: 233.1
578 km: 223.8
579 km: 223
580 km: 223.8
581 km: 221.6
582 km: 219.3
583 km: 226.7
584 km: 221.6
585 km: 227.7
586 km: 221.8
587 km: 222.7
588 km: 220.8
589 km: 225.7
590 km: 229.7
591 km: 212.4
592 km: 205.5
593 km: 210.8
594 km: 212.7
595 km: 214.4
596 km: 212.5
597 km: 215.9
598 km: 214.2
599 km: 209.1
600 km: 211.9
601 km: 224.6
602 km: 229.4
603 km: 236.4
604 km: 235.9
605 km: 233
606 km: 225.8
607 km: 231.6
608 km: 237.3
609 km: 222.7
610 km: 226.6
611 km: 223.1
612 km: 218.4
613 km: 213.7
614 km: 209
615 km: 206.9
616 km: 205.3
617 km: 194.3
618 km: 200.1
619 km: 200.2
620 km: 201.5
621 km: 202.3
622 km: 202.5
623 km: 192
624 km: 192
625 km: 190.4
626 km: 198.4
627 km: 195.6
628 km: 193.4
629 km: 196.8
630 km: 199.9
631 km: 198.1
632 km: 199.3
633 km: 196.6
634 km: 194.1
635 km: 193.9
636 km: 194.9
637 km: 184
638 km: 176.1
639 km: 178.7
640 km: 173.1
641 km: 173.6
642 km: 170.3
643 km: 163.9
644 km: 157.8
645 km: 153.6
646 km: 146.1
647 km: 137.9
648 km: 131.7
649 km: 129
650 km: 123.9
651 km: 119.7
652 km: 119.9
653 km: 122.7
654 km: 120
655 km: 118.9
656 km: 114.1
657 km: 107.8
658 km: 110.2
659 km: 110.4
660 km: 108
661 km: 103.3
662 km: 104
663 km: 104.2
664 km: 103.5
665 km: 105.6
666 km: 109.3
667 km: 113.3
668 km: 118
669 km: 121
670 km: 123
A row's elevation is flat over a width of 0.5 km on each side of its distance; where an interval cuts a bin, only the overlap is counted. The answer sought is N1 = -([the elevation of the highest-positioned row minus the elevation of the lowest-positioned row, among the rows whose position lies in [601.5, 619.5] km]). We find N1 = 29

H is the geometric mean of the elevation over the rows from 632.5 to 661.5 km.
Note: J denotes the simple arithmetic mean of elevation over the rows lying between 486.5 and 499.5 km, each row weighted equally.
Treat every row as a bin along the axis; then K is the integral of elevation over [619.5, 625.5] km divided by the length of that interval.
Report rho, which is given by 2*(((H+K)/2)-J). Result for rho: -72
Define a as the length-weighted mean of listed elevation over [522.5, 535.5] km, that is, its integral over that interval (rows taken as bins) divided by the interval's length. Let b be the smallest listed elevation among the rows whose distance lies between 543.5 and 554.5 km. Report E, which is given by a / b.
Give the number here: 1.00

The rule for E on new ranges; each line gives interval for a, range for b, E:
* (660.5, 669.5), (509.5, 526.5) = 0.60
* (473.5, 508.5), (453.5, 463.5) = 1.19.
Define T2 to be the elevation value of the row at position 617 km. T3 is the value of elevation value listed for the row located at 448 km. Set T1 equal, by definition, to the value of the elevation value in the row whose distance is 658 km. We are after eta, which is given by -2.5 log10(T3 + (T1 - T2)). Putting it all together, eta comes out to -4.7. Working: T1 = 110.2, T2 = 194.3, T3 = 158.7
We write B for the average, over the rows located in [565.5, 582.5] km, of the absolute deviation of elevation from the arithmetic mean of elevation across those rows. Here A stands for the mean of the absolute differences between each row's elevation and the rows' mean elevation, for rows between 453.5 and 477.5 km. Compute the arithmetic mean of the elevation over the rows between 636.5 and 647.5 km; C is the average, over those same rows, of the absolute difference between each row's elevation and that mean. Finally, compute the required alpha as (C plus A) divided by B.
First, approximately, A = 14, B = 4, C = 12.0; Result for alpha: 6.5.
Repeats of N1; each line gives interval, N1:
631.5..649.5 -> 70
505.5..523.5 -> -29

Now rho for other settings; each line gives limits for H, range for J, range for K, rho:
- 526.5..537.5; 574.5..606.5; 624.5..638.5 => -47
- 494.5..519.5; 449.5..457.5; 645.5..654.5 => -24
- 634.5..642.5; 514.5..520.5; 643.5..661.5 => -91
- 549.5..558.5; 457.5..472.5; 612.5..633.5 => 42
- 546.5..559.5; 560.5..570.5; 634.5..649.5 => -65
